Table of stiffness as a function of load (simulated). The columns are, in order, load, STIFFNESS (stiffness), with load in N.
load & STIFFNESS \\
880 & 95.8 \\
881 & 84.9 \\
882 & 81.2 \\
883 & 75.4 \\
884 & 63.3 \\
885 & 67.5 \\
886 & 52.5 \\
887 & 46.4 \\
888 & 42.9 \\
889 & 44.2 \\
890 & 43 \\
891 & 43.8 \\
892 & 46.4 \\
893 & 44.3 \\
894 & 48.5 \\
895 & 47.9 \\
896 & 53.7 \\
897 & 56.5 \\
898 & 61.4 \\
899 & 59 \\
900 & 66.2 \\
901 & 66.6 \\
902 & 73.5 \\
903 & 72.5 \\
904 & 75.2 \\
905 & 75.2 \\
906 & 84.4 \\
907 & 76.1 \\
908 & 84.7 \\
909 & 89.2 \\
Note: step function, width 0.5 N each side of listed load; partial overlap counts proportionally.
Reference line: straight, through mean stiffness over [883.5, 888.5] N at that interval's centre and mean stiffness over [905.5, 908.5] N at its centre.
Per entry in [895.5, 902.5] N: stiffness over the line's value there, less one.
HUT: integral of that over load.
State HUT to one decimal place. -0.9 N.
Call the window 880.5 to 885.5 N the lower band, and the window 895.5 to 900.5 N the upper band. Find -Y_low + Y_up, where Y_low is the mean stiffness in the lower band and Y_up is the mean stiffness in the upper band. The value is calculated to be -15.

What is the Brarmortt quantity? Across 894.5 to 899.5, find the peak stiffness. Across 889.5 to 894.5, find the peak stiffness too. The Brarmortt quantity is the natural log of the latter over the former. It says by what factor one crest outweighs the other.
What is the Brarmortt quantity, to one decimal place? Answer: -0.2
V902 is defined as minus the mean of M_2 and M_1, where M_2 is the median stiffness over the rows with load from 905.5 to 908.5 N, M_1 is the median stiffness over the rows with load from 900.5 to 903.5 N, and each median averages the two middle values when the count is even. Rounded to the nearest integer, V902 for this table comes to -78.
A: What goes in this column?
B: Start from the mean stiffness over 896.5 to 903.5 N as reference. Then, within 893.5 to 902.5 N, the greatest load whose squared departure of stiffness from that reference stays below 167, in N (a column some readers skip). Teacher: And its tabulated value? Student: 902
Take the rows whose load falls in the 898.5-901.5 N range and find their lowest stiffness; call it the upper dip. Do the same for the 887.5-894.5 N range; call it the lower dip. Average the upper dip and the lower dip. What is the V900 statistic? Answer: 51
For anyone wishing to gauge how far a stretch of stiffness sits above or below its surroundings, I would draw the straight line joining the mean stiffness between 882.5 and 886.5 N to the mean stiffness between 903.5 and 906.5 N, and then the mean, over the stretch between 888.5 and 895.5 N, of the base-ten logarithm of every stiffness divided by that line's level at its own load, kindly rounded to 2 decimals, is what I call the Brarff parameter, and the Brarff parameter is -0.19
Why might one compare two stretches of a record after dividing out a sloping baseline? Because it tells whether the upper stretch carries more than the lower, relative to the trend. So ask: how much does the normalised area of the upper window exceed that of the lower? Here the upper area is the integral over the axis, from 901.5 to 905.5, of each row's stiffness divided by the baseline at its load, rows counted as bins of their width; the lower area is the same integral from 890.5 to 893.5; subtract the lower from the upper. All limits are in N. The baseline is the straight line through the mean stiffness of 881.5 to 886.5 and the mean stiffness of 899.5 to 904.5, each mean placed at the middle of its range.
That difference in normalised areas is 2.2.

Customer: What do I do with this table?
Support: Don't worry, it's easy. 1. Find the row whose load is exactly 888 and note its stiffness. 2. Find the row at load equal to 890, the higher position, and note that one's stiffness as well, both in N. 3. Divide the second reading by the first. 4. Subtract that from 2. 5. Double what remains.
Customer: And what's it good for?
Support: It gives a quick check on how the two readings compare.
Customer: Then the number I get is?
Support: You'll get 2.0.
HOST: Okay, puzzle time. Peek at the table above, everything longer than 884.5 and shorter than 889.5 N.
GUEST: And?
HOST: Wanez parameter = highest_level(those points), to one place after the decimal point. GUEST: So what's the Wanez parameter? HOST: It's 67.5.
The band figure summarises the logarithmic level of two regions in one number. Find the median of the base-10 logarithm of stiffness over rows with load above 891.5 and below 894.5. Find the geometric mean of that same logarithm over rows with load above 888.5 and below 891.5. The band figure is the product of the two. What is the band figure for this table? 2.73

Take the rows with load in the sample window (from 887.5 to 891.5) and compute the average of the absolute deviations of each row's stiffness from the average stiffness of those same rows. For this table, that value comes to 0.5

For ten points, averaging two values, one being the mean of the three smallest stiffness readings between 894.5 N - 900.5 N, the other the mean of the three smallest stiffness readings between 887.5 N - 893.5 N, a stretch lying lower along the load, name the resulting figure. 48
